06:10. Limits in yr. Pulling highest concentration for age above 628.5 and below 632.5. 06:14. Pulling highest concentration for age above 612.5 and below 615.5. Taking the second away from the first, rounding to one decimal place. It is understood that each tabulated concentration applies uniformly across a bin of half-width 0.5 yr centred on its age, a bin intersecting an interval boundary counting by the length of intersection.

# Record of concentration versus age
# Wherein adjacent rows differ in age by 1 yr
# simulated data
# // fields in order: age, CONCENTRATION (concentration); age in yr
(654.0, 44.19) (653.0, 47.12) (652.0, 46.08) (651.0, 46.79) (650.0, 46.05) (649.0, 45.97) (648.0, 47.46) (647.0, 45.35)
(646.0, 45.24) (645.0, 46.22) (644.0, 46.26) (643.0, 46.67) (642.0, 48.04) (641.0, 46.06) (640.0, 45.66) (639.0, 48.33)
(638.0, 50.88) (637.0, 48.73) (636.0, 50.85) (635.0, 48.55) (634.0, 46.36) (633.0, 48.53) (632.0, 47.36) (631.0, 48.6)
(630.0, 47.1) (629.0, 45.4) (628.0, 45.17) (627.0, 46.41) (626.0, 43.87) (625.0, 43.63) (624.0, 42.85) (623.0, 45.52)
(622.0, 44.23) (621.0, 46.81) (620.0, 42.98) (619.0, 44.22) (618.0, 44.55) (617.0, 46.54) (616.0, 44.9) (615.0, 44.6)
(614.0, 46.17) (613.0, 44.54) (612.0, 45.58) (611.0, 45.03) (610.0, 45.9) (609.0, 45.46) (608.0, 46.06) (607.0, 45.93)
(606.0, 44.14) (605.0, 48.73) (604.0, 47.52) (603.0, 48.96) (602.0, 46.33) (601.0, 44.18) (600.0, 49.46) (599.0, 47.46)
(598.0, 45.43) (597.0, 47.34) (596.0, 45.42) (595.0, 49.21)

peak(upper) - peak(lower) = 2.4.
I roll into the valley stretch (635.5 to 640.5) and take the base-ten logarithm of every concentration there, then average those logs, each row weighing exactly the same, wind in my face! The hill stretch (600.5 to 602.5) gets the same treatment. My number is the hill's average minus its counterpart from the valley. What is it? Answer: -0.033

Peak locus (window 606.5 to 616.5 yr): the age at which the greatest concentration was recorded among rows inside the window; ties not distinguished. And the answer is 614.0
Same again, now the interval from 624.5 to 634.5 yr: 631.0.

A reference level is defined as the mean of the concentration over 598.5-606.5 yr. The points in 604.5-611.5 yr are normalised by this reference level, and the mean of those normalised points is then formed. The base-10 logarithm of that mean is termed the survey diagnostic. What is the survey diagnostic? -0.0113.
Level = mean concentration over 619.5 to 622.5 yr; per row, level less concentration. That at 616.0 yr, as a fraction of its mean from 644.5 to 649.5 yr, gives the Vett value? 0.2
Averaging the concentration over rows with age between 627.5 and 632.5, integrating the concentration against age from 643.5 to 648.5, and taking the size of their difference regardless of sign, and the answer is 184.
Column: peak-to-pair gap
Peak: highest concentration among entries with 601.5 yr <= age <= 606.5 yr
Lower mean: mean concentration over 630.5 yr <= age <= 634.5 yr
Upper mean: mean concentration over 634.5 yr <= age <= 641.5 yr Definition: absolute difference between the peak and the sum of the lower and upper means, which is 47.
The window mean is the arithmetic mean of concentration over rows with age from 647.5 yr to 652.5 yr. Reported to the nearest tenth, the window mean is 46.5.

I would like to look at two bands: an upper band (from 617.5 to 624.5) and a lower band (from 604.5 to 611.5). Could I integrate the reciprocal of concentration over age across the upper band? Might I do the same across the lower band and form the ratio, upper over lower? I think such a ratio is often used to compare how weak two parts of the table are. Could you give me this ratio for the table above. 1.03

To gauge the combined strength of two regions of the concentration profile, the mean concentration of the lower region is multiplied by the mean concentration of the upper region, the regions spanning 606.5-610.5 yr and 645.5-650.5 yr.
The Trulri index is 2109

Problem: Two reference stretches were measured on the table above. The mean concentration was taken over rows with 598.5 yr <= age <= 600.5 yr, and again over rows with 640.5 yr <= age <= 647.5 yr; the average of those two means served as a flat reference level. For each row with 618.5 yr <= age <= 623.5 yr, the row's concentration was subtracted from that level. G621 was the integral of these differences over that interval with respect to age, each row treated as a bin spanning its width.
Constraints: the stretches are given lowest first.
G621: 13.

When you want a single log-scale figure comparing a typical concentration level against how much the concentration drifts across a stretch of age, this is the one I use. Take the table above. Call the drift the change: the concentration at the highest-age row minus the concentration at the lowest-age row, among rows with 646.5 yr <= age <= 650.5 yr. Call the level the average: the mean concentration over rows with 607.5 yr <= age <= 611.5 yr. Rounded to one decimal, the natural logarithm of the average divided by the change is 4.2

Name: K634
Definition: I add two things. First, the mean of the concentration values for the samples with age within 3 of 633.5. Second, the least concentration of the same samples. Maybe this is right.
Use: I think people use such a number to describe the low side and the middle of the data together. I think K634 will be 94.7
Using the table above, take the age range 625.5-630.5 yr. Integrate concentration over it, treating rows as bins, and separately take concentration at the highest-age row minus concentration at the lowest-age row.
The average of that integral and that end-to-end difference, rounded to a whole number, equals 116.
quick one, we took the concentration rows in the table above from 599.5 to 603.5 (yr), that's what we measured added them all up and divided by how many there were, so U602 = 47.2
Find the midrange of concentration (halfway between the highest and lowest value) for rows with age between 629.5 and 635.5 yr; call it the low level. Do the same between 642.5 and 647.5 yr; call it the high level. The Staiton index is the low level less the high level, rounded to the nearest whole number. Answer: 2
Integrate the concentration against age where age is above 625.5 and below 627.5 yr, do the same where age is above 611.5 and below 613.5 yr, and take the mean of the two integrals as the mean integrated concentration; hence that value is 90.2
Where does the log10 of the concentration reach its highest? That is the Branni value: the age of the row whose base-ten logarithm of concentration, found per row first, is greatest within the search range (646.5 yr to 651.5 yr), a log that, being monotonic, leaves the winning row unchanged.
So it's 648.0 yr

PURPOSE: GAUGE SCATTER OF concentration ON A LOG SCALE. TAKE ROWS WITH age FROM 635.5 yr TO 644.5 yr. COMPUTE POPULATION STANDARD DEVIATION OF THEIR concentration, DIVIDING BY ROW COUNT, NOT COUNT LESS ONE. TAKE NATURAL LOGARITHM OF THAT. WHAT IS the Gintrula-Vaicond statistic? 0.62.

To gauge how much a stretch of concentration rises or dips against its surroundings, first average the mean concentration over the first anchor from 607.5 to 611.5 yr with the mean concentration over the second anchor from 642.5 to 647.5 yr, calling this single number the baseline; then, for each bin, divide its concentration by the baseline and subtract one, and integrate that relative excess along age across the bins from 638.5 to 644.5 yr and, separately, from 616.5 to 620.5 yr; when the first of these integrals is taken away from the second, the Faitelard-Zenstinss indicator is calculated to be -0.24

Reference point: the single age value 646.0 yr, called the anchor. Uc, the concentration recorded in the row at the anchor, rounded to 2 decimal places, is 45.24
